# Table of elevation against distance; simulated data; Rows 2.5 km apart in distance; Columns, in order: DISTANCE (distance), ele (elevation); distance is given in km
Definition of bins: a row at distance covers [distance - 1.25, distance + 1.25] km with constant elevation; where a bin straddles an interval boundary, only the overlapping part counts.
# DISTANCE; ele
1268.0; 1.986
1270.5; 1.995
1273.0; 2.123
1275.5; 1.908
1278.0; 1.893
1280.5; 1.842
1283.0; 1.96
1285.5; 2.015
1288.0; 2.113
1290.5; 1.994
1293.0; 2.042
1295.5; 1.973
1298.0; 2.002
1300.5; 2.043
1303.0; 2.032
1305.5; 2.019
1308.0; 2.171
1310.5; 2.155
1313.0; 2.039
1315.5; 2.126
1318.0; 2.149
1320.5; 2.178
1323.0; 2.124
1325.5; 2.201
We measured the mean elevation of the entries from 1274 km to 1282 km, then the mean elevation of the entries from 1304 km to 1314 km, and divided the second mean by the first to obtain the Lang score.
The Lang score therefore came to 1.11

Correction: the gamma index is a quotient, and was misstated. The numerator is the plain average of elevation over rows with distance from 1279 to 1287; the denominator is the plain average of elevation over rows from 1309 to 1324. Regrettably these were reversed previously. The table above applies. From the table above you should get 0.91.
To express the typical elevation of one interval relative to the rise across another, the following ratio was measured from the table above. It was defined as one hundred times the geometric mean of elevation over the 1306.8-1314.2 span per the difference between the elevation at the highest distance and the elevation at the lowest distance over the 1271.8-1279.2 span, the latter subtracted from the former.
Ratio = -922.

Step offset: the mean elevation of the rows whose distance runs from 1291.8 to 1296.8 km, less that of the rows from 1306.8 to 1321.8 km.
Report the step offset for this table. -0.129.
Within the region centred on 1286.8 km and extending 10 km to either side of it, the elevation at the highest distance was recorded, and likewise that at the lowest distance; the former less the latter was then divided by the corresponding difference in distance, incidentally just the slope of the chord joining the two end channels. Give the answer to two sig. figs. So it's 0.0046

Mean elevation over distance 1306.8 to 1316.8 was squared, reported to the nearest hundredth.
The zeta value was 4.51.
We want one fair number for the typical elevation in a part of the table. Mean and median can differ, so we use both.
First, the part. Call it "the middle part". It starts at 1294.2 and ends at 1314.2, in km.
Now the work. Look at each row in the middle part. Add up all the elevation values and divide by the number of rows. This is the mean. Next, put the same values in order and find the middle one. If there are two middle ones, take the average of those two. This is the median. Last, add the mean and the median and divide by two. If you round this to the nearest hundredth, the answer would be 2.04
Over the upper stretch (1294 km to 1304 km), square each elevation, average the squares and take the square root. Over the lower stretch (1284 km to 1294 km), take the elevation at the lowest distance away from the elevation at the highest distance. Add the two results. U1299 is 2.04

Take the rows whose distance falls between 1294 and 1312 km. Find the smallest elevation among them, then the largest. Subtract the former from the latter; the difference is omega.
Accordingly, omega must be 0.20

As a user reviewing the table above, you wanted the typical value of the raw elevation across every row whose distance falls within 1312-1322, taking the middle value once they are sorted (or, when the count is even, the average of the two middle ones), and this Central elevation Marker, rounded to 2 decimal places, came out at 2.14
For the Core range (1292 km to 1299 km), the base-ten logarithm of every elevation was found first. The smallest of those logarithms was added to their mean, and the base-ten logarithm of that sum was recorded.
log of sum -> -0.224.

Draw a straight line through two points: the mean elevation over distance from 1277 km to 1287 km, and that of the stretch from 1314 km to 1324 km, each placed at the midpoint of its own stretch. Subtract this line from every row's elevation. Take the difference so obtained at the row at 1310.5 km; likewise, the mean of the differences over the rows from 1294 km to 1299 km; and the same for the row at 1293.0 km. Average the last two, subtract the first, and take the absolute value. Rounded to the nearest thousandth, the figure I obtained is 0.050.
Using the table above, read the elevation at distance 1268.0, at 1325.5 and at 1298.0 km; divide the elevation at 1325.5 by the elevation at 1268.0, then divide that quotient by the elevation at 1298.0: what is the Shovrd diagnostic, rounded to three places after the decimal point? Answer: 0.554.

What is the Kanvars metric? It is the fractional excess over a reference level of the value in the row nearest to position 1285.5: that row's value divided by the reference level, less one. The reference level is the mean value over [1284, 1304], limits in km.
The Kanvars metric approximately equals -0.01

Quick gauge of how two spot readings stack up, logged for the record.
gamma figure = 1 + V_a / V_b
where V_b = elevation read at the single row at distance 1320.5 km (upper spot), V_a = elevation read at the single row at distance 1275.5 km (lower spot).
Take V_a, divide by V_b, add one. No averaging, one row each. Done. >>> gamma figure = 1.88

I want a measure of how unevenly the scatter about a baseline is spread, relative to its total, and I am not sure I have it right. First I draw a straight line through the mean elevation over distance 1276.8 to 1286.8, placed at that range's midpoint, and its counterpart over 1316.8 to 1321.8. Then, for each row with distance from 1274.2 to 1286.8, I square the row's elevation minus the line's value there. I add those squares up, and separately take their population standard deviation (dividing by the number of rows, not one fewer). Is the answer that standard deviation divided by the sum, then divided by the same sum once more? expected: 19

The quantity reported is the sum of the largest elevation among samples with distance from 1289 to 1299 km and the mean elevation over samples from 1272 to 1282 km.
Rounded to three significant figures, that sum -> 3.98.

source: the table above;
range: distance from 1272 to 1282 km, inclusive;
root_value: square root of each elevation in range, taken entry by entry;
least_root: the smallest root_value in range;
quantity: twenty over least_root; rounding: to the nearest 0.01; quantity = 14.74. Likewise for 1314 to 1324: 13.72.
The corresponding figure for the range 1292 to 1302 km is 14.24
